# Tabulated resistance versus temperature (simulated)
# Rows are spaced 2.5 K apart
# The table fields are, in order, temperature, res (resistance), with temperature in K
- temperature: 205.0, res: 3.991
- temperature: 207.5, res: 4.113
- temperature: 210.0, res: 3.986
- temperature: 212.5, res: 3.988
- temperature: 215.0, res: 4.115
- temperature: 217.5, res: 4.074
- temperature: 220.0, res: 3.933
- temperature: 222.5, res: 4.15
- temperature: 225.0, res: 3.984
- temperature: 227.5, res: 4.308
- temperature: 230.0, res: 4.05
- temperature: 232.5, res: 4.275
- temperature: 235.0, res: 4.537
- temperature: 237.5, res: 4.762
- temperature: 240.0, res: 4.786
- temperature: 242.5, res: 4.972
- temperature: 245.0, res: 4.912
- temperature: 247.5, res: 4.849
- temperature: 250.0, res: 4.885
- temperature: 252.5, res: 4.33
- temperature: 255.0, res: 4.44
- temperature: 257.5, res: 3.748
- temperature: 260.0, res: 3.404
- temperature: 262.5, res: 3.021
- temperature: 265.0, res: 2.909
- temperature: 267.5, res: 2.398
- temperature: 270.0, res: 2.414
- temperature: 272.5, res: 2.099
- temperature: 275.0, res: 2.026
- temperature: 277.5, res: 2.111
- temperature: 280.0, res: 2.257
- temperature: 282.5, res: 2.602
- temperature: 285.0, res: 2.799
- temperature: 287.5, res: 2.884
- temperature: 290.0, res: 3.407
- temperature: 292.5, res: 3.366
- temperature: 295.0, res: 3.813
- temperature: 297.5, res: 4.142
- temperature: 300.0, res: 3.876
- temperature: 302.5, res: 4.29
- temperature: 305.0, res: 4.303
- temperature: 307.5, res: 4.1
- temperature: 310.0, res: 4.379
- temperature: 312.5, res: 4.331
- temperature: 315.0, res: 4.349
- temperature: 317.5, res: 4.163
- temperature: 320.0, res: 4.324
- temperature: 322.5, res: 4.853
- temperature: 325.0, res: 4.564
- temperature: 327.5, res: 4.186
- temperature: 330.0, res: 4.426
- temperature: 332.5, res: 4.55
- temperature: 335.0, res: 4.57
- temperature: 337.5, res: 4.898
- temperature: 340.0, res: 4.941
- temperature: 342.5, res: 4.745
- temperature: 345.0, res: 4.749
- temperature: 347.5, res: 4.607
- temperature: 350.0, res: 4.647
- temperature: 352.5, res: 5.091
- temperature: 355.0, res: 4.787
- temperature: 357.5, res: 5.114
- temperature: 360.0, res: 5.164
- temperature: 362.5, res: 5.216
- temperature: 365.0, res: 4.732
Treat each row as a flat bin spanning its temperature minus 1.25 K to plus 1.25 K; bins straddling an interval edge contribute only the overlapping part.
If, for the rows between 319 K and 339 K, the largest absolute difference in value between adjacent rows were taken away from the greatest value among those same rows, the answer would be 4.4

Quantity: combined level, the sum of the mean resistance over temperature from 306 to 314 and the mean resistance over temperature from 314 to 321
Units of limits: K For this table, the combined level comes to 8.55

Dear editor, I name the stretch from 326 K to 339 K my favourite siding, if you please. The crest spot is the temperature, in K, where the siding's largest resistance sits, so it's 337.5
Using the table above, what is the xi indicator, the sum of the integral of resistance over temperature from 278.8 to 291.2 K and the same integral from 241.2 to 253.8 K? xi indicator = 95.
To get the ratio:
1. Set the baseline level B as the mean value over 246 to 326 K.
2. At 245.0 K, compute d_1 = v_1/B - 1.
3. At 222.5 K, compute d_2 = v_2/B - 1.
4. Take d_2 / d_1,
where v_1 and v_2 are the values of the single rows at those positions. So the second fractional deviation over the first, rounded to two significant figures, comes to 0.42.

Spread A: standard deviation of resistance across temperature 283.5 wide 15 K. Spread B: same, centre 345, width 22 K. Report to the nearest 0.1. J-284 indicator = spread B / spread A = 0.4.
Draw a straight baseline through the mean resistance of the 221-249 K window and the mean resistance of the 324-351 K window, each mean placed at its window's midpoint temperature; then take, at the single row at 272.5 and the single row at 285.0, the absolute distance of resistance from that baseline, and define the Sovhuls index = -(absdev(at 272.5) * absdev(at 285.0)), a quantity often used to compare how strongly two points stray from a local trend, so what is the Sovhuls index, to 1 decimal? -4.3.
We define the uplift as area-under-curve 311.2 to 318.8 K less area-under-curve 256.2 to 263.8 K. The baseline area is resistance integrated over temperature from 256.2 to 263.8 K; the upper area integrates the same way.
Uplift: 6.7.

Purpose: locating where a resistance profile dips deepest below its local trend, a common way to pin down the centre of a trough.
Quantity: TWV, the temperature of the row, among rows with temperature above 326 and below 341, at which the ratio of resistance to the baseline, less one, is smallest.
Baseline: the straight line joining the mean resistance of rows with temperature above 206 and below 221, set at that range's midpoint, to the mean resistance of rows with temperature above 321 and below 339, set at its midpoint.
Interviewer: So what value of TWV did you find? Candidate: 327.5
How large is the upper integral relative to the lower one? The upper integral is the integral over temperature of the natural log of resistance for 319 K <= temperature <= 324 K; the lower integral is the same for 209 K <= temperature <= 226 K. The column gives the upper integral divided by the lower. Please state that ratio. 0.3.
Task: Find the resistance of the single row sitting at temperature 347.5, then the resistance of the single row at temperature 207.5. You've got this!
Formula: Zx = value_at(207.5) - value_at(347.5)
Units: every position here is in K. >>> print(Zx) -0.5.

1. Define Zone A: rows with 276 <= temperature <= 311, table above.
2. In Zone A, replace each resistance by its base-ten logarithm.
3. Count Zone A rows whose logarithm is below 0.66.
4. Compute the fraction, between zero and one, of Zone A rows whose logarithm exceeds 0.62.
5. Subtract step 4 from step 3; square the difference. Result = 190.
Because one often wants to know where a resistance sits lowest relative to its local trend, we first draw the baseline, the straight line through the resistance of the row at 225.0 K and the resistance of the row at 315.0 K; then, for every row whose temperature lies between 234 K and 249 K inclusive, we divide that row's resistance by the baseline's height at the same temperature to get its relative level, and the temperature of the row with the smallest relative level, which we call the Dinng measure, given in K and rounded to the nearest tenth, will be 235.0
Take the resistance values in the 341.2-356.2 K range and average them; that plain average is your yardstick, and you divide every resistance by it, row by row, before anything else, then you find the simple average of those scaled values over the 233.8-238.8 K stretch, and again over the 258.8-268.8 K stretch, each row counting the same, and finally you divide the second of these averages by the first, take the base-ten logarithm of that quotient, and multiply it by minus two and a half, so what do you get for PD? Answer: 0.50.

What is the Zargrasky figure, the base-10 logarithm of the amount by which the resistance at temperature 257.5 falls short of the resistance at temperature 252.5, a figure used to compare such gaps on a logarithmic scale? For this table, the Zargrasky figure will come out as -0.24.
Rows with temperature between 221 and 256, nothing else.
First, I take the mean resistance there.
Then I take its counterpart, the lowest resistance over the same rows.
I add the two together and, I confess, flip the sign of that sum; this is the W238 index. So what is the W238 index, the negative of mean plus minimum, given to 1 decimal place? -8.5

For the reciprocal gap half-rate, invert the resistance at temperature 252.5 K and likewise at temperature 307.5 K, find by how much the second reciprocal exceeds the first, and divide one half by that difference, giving 39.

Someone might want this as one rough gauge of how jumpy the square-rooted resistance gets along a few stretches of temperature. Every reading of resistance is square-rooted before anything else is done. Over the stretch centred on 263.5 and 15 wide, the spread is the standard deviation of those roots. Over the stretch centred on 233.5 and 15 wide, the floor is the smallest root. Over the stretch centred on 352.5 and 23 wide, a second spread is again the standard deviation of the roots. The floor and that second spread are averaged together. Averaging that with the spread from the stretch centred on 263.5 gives 0.59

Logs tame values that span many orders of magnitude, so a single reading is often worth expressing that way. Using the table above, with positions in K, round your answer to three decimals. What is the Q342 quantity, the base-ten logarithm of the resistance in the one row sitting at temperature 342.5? 0.676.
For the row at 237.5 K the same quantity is 0.678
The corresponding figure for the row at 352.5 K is 0.707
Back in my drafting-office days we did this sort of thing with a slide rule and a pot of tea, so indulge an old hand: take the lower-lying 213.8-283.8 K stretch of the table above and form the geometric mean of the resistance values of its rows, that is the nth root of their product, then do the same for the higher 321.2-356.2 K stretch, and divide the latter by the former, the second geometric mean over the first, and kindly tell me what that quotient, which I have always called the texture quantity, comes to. 1.3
